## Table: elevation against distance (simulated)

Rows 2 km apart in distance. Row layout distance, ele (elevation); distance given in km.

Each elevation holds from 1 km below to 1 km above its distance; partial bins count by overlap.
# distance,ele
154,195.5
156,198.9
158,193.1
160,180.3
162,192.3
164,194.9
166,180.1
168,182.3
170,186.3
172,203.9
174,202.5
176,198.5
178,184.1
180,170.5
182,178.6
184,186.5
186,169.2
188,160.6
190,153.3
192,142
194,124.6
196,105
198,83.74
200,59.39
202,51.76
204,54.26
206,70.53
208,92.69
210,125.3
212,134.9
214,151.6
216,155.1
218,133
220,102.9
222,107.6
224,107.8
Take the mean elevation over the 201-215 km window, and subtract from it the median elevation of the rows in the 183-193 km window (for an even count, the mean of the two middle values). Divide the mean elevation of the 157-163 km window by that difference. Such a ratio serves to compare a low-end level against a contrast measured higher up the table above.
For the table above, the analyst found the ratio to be -3.0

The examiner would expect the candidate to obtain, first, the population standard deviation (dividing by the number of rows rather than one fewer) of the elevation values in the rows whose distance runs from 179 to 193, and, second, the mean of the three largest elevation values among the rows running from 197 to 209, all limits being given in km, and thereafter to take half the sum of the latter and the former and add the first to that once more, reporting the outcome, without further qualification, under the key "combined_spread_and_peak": 62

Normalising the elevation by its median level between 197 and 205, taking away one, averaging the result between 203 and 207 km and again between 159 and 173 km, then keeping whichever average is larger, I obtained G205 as 2.32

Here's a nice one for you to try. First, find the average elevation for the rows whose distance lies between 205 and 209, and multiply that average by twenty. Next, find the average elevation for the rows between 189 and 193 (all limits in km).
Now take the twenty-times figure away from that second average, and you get -1485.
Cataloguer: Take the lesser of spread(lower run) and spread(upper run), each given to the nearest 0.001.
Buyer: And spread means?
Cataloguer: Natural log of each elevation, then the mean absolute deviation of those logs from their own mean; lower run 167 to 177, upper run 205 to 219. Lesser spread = 0.043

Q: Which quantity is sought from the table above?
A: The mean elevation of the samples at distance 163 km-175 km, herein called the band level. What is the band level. 192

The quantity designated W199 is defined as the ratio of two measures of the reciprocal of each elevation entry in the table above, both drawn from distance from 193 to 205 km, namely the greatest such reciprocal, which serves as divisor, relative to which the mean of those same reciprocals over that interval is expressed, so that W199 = 0.73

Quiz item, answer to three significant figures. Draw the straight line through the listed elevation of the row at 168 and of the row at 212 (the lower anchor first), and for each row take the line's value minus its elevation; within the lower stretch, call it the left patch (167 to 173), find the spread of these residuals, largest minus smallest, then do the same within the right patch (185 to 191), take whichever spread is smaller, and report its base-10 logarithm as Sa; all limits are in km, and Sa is 1.06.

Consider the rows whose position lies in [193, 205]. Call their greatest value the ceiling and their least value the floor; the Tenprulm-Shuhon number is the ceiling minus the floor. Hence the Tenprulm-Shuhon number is 73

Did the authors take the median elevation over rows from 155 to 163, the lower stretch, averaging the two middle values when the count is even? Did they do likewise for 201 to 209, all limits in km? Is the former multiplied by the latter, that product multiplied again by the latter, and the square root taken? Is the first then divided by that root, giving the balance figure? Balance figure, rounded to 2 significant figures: 0.22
